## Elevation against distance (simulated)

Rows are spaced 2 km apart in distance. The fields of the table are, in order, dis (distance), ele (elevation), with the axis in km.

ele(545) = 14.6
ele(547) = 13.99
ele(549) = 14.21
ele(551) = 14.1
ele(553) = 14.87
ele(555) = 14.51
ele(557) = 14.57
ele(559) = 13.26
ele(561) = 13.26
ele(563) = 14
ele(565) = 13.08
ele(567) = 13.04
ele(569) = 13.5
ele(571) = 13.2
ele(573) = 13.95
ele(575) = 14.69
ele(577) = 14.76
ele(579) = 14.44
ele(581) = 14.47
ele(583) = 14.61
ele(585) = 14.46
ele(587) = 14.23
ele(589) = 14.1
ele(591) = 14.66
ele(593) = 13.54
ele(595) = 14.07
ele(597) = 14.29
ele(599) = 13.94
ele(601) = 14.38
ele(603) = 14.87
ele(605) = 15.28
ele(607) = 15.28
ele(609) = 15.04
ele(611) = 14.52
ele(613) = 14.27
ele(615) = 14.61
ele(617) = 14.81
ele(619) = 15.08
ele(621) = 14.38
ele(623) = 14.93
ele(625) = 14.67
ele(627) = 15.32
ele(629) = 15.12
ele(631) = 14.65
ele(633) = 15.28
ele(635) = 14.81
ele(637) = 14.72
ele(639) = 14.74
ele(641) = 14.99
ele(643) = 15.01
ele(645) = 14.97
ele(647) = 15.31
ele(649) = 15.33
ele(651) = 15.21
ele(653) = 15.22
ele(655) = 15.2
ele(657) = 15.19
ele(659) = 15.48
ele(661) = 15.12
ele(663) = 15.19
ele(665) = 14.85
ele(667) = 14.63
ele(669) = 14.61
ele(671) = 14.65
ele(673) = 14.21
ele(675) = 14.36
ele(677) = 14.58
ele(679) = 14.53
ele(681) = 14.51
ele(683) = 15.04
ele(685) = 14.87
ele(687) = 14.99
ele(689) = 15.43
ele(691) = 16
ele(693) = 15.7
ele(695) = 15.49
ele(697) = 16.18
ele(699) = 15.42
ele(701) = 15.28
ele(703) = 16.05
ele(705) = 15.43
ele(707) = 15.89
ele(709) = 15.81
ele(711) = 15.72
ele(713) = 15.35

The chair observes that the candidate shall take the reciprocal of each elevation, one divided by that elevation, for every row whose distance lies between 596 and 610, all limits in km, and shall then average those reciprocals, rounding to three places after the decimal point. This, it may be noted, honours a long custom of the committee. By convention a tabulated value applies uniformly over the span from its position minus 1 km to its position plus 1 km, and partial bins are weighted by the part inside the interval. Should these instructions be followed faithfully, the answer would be 0.068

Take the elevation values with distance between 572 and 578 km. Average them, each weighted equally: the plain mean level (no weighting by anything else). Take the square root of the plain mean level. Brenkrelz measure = 3.80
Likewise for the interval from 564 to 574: 3.65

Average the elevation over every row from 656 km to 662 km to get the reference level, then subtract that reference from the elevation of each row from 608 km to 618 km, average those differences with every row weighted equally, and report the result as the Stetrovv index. -0.6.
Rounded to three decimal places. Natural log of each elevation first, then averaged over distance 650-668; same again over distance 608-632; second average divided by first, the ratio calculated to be 0.992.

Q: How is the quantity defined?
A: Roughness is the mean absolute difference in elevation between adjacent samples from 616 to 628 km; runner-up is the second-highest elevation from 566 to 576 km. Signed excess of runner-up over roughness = 13.5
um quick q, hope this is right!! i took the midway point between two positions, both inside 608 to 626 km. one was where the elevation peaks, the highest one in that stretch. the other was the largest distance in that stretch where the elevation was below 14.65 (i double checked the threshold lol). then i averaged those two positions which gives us 620 km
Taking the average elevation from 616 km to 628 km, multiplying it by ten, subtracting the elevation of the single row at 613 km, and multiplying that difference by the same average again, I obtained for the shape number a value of 1998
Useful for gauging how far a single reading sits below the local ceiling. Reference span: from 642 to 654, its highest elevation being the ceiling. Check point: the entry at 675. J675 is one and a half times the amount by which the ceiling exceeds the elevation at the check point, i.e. 1.5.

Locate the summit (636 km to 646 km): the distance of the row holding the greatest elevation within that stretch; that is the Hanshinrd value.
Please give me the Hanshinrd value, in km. 643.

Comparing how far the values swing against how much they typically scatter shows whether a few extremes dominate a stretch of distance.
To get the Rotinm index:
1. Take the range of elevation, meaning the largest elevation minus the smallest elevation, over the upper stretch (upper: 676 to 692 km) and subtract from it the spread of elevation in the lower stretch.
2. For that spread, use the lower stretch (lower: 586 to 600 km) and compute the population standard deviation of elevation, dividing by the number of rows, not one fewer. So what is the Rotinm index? 1.2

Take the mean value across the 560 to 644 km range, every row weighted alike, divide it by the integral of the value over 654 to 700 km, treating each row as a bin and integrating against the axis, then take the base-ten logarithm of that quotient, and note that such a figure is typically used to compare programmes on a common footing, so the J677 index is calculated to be -1.68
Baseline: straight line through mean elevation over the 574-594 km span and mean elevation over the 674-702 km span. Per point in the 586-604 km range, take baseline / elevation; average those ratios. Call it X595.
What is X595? 1.02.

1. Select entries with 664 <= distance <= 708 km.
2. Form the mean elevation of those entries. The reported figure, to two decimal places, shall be 15.12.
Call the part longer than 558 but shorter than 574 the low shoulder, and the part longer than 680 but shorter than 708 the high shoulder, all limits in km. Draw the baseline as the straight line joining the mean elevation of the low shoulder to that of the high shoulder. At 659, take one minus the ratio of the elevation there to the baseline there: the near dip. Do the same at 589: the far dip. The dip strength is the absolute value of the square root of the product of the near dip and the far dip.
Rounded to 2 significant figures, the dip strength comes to 0.030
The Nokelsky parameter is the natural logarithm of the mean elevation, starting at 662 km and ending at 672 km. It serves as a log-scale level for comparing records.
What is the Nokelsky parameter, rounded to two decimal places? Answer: 2.69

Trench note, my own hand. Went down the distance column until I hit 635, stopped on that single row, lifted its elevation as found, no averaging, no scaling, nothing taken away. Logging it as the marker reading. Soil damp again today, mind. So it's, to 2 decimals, 14.81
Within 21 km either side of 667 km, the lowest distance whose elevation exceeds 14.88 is 647 km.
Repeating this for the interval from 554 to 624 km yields 605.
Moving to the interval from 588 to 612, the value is 605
